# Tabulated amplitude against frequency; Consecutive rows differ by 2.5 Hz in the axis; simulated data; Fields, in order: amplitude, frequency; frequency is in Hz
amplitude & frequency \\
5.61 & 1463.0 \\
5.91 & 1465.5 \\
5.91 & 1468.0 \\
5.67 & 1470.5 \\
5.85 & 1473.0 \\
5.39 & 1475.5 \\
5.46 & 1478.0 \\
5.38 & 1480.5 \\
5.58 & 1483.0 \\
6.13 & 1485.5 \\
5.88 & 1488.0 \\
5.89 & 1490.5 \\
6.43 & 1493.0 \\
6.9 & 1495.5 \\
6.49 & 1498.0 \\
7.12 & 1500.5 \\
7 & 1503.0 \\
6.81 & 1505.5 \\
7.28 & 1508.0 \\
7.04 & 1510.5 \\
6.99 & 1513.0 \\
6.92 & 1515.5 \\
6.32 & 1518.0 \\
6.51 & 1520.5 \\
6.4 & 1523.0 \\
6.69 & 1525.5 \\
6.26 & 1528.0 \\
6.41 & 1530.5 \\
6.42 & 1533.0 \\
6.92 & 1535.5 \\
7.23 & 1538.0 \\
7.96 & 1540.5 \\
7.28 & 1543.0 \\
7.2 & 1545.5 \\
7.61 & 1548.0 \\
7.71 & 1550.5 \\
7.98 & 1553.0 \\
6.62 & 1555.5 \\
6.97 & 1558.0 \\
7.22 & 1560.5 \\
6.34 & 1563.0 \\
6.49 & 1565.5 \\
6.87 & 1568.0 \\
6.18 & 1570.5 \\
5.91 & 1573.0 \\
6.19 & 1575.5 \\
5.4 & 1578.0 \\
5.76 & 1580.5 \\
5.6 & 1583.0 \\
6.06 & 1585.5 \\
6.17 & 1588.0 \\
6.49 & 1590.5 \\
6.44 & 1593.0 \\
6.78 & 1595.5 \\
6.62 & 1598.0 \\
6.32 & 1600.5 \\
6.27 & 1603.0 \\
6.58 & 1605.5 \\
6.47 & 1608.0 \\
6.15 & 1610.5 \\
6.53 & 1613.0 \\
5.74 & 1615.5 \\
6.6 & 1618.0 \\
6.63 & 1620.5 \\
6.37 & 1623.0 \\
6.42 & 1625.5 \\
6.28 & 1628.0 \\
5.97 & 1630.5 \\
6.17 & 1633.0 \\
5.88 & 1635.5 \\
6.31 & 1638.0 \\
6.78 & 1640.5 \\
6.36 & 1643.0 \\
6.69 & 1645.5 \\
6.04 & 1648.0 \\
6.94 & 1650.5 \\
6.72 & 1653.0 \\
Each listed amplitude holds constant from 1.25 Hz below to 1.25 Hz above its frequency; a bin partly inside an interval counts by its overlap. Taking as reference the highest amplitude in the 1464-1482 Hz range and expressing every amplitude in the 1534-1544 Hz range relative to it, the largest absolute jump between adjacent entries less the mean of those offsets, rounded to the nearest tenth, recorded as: -0.7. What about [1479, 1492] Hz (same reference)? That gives 0.7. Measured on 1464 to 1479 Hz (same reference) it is 0.7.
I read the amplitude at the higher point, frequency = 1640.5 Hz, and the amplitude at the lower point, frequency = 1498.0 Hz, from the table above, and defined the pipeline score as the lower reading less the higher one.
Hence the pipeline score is -0.3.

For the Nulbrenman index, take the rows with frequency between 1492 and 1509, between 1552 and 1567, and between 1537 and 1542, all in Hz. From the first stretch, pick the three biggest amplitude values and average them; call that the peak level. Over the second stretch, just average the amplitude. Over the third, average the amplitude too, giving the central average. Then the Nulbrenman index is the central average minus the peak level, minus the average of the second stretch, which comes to -6.5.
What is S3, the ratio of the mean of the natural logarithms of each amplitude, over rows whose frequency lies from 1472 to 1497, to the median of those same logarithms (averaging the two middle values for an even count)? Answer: 1.00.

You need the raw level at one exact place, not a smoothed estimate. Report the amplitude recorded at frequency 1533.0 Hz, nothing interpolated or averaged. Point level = 6.42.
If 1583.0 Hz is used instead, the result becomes 5.6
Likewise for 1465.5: 5.91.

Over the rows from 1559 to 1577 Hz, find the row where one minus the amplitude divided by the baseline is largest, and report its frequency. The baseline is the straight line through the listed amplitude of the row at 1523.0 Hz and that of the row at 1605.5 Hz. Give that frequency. 1573.0 Hz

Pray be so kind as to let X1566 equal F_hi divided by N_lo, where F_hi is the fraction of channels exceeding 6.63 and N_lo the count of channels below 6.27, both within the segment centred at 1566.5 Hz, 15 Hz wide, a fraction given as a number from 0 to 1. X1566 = 0.17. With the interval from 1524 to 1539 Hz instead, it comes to 0.50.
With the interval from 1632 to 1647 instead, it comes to 0.17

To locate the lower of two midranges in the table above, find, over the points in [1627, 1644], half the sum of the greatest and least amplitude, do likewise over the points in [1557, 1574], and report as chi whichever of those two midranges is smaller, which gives 6.33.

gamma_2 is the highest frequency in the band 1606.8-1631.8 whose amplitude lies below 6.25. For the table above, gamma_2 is 1630.5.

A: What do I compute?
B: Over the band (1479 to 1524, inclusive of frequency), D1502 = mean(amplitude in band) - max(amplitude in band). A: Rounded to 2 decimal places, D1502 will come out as -0.78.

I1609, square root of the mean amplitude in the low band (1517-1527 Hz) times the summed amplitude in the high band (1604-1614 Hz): 12.9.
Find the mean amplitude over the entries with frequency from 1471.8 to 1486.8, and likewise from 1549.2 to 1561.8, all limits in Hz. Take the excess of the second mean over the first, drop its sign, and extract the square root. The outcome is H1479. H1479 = 1.29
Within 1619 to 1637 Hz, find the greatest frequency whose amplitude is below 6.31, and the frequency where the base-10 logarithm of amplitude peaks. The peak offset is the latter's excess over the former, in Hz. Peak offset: -15.0 Hz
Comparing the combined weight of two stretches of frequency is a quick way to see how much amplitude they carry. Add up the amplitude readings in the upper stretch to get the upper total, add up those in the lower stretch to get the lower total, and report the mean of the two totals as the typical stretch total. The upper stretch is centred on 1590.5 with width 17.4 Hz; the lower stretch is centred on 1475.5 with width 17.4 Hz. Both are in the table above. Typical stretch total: 41.7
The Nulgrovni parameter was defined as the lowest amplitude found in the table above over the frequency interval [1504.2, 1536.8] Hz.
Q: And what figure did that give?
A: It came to 6.26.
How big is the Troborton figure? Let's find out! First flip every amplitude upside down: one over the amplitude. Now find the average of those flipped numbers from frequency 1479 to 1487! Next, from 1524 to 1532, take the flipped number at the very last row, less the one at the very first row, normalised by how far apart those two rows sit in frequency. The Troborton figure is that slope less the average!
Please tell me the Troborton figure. -0.175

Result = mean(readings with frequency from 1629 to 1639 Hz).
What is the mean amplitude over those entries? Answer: 6.08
